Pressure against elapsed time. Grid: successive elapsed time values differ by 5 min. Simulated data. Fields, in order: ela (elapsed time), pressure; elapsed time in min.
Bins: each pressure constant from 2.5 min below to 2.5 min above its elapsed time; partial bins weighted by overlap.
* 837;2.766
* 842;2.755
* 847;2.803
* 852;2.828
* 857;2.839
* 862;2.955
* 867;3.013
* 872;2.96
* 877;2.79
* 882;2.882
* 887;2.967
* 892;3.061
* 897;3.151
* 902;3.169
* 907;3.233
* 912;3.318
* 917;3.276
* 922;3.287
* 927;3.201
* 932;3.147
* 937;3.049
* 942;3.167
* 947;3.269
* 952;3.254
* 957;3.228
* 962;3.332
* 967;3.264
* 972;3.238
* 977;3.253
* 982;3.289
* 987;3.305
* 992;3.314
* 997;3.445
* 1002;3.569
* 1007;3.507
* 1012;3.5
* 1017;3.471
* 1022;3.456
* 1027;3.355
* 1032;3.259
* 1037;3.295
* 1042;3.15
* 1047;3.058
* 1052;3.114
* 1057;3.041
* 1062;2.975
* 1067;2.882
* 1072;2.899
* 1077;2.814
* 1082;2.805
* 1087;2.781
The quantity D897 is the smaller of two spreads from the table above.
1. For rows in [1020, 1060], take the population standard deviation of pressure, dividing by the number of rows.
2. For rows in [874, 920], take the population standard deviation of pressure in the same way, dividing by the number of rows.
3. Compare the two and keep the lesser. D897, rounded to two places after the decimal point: 0.14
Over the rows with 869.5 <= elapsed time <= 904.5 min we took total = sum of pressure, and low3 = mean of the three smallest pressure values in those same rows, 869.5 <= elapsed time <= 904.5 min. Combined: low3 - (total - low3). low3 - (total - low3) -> -15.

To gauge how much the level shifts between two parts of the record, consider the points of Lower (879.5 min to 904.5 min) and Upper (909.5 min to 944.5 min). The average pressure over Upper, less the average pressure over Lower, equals 0.16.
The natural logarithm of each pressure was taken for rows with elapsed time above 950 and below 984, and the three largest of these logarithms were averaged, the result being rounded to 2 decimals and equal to 1.19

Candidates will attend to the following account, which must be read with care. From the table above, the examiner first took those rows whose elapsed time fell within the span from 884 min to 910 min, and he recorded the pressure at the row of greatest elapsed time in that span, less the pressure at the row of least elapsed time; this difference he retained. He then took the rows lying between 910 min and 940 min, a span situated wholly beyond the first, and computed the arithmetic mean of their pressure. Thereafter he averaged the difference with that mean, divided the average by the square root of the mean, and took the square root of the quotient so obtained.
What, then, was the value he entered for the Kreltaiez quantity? 0.985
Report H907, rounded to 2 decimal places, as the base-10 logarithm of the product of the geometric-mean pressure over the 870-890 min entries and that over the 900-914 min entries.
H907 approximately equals 0.97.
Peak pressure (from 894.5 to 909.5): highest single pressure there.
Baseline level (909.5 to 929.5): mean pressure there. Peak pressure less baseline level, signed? -0.04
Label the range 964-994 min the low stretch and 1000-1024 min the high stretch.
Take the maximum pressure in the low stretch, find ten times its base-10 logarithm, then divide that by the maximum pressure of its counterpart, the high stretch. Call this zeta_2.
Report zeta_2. 1.46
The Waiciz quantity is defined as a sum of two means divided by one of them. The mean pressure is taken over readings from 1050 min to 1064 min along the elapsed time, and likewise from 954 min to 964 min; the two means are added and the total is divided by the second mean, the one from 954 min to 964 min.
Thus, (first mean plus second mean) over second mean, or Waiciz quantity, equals 1.93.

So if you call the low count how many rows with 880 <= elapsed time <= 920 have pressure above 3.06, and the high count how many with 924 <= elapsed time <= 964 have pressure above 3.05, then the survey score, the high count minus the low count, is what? 1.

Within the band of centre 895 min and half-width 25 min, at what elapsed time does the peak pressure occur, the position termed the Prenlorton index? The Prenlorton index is 912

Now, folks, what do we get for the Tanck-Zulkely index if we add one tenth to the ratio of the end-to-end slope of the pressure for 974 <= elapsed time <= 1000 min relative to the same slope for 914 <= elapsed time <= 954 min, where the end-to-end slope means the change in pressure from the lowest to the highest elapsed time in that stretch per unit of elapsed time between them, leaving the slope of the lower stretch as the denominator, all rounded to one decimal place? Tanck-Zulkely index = -15.2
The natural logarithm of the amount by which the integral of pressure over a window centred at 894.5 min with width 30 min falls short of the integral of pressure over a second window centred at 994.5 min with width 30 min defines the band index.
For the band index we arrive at 2.29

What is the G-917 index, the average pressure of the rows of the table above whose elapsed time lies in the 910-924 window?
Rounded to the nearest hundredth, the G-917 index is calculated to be 3.29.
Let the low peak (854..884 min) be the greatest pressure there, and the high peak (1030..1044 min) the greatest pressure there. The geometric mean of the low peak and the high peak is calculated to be 3.15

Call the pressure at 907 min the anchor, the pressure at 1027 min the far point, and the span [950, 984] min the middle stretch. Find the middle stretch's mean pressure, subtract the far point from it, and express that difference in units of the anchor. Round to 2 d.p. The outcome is -0.03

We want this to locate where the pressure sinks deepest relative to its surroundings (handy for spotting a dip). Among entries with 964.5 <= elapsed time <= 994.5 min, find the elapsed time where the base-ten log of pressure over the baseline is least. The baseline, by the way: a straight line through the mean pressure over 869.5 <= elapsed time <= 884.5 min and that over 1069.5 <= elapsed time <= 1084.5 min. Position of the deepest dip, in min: 972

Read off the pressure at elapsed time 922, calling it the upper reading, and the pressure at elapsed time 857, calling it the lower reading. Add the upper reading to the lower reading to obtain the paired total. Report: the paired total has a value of 6.1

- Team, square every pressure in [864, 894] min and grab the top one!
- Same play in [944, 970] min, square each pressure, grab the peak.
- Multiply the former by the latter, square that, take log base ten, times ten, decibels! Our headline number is 40.3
